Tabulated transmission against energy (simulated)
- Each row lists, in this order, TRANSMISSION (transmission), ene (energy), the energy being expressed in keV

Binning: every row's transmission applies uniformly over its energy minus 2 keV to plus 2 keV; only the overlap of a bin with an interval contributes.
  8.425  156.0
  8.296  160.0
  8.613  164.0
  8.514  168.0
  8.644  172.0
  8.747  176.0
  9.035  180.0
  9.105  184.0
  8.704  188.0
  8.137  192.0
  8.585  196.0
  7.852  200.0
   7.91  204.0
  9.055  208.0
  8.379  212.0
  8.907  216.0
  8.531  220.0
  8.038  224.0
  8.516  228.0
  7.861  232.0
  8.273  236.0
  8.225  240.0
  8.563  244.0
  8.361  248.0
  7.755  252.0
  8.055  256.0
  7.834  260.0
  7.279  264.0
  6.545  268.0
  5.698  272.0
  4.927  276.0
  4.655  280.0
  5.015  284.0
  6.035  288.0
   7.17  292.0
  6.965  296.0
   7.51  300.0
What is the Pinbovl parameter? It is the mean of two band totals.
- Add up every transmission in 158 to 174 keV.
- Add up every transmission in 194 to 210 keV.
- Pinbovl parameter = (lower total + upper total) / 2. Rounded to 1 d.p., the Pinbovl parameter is 33.7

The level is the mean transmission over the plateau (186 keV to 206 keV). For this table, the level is 8.2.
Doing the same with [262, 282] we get 5.8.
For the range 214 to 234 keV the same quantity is 8.4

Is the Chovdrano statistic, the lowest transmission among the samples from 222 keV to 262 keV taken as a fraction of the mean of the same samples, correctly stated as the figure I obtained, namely 0.952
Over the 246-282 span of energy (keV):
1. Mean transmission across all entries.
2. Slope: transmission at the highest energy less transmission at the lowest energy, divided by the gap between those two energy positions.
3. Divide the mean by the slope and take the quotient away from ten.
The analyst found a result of 69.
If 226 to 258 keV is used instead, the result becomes 508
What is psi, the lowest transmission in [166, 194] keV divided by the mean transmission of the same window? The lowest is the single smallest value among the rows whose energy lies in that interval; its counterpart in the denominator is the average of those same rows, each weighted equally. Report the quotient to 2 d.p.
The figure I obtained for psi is 0.94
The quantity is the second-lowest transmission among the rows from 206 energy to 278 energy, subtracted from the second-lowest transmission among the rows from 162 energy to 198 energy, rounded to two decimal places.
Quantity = 2.82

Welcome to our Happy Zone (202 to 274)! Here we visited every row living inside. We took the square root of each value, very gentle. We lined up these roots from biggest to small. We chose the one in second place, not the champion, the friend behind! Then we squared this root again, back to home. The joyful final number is 8.9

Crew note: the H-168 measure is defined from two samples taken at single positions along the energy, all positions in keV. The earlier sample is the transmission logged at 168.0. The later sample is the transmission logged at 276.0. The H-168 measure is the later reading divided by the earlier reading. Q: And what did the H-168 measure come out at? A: 0.58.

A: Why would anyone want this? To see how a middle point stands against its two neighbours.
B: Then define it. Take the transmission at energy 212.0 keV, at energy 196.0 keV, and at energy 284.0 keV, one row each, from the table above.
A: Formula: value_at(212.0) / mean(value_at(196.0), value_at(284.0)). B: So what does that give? 1.23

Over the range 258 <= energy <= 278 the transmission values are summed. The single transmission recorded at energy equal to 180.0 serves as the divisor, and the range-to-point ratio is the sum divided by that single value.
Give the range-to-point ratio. 3.6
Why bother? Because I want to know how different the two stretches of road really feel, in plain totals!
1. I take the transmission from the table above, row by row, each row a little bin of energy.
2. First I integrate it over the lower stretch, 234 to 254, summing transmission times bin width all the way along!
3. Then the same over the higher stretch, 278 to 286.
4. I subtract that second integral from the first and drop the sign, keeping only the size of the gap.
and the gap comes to 126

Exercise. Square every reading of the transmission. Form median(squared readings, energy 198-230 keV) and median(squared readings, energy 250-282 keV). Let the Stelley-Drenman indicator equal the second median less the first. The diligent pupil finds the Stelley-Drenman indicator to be -23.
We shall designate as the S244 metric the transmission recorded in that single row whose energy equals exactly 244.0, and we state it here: 8.563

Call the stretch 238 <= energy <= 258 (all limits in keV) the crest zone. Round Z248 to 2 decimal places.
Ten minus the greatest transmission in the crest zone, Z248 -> 1.44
